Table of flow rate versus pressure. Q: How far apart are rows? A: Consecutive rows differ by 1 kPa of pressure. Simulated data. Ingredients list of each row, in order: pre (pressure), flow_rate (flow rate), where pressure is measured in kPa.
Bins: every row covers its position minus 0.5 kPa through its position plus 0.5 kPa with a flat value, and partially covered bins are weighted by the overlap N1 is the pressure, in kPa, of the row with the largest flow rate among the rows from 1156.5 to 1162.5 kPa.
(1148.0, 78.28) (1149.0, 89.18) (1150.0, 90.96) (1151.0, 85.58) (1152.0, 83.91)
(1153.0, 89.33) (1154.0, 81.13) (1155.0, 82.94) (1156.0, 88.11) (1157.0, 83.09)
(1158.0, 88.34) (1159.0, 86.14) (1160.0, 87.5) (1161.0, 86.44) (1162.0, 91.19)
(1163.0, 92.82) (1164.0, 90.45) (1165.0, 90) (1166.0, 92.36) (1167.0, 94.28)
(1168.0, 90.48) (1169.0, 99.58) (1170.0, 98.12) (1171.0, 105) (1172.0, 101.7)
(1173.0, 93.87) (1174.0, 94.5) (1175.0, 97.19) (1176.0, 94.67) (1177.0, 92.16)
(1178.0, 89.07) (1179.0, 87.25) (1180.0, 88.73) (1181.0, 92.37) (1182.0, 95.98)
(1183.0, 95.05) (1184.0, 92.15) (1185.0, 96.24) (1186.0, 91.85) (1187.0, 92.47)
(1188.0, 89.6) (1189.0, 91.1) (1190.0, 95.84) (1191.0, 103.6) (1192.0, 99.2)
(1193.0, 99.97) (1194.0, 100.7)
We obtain 1162.0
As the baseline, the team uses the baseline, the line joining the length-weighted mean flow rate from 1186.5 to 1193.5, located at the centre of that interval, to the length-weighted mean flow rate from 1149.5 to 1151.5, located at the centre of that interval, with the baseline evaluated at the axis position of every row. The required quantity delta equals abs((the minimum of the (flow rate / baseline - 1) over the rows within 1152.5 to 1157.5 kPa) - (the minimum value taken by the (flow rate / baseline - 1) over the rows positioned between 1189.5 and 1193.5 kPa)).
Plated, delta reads 0.09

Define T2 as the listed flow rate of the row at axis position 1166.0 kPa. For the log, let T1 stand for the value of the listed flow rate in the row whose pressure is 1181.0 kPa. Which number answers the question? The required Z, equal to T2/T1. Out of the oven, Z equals 1.00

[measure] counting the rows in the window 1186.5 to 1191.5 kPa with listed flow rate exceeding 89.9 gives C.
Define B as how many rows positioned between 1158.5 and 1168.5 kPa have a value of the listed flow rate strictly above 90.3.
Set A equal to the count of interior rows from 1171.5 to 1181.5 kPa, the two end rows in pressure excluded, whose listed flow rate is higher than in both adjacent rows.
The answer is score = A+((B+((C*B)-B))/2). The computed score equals 13.0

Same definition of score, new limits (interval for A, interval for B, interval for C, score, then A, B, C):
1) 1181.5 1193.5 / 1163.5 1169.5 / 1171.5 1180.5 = 18.0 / 3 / 5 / 6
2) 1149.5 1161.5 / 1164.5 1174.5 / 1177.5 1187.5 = 35.5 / 4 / 9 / 7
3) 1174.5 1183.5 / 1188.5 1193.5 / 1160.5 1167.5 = 16.0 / 1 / 5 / 6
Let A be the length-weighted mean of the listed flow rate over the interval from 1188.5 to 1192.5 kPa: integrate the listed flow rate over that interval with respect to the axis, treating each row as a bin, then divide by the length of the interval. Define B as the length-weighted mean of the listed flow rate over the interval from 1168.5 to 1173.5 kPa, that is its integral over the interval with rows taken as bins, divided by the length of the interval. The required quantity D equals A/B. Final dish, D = 0.98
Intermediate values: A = 97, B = 100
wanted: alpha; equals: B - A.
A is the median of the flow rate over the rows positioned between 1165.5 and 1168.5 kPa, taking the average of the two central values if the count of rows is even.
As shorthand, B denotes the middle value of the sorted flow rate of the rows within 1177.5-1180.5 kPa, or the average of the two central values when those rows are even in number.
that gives -3.6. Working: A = 92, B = 88.7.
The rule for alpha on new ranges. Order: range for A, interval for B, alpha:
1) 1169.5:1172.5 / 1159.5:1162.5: -14.2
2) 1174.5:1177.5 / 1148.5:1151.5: -5.5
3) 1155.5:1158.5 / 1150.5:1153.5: -2.5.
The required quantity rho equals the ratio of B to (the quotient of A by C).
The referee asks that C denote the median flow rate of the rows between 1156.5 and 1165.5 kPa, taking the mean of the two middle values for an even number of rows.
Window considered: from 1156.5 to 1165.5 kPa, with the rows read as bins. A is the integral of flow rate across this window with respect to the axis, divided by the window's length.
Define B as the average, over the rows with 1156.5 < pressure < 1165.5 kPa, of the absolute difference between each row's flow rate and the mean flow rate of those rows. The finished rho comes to 2.4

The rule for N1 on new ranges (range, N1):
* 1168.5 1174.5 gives 1171.0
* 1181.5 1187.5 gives 1185.0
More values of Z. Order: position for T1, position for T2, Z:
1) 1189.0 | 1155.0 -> 0.91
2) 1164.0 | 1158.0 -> 0.98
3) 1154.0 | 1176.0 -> 1.17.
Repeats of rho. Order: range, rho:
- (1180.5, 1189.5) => 1.8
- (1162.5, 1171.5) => 4.0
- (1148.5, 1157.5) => 3.0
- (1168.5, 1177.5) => 3.3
